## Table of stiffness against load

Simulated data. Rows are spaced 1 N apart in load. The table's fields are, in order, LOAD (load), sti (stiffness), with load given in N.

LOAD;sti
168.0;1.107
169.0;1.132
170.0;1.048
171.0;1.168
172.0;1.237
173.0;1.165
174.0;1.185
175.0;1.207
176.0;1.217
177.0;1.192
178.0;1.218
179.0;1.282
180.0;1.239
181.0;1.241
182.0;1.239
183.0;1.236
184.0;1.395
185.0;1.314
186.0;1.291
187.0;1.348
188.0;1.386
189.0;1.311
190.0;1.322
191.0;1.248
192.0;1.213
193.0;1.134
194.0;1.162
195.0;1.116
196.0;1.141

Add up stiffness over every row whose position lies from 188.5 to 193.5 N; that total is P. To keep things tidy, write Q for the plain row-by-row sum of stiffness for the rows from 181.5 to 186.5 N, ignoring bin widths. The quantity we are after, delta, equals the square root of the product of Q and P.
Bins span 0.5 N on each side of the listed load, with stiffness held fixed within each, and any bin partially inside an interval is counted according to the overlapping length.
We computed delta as 6.35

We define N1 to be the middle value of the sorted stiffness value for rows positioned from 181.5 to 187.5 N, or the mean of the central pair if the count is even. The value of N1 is 1.30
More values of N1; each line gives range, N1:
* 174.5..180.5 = 1.22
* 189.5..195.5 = 1.19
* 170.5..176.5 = 1.20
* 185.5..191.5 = 1.32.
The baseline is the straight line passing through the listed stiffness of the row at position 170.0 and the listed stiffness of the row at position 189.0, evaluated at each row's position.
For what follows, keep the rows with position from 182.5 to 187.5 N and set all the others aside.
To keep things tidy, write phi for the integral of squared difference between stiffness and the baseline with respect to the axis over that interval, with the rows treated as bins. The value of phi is 0.0316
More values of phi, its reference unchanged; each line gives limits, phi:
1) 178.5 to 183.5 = 0.0171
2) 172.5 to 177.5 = 0.0300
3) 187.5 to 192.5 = 0.0356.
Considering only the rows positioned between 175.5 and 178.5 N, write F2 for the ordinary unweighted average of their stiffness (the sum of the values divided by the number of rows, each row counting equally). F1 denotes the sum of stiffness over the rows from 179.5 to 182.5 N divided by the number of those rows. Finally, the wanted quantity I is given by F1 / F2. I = 1.03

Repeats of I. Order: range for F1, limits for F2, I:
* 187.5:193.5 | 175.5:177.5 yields 1.05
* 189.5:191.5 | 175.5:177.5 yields 1.07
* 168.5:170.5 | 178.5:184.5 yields 0.86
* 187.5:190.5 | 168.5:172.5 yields 1.17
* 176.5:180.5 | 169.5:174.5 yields 1.06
